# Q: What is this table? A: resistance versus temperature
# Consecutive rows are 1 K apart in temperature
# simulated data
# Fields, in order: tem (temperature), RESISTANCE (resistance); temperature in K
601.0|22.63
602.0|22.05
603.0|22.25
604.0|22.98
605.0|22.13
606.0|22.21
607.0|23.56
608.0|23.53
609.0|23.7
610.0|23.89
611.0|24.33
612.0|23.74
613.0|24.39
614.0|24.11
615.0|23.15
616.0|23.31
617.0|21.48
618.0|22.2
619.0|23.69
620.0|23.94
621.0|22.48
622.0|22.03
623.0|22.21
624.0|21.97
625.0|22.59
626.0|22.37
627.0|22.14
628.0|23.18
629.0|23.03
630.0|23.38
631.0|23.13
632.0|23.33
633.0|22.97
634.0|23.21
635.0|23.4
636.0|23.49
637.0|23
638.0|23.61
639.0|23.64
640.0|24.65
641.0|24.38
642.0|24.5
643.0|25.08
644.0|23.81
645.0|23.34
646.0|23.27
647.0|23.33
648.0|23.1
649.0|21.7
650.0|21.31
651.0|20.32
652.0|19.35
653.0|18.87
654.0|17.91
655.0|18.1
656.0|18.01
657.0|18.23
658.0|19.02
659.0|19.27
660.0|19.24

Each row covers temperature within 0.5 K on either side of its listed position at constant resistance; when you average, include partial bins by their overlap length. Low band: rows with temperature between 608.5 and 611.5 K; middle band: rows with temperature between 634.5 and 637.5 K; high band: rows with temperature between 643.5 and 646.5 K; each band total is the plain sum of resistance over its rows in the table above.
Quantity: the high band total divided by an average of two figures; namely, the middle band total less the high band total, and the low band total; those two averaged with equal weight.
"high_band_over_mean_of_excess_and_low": 1.97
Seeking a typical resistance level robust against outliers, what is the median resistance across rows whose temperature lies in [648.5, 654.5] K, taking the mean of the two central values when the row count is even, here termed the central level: 19.8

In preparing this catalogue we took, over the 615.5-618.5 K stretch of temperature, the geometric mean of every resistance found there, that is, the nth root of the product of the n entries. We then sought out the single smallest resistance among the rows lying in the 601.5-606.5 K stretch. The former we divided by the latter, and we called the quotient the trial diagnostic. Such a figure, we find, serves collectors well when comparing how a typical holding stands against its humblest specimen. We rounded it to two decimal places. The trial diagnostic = 1.01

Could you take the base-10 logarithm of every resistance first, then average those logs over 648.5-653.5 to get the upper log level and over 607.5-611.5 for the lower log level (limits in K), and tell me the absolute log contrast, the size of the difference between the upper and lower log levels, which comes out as 0.071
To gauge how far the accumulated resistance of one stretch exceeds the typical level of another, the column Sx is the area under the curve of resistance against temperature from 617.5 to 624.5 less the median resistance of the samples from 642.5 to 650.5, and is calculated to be 135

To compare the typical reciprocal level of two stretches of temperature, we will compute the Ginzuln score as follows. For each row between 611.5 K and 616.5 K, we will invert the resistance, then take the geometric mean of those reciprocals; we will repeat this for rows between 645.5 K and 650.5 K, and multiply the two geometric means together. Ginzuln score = 0.0019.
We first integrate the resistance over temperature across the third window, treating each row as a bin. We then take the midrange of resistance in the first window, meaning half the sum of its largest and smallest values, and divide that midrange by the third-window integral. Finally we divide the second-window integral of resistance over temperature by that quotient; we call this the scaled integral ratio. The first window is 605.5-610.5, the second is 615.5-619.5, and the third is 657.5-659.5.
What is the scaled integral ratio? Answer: 151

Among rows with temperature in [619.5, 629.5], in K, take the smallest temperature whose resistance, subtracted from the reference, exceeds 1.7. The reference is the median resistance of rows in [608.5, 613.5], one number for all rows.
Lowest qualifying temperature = 622.0 K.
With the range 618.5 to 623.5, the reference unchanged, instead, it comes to 622.0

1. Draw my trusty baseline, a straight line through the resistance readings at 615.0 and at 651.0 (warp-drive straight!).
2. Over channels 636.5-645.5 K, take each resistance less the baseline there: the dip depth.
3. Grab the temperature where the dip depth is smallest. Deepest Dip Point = 637.0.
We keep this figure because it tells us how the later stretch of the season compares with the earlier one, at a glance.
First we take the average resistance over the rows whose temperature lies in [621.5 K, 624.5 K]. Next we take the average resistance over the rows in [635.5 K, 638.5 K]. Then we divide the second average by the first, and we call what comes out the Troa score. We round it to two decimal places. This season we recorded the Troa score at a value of 1.06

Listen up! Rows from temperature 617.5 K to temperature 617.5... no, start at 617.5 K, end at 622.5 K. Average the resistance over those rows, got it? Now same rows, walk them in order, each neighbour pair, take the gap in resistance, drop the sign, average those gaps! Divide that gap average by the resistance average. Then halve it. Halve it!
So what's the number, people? 0.0200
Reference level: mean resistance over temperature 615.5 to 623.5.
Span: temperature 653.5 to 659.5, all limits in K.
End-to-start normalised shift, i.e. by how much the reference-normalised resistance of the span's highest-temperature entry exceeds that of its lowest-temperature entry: 0.06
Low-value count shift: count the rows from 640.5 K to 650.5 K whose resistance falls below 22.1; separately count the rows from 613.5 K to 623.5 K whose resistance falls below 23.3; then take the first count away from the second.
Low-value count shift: 4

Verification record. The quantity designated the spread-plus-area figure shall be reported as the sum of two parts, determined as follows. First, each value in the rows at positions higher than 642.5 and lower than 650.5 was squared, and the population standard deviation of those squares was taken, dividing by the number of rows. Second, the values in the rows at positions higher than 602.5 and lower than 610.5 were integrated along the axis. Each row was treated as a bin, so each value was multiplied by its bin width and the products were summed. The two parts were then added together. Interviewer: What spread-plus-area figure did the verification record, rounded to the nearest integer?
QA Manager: 235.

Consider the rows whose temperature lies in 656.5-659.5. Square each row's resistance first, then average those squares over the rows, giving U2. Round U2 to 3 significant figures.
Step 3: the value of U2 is 355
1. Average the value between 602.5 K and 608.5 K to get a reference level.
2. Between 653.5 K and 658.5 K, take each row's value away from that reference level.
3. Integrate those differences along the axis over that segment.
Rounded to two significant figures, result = 23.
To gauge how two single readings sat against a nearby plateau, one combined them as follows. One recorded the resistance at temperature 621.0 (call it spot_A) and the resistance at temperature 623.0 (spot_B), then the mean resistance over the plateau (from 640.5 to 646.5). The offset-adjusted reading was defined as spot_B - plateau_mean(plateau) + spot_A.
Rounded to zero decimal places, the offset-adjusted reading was 21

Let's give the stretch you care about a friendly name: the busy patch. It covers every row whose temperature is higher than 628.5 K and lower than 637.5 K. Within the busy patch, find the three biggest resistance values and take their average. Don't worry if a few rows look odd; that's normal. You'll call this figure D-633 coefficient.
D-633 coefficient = 23.4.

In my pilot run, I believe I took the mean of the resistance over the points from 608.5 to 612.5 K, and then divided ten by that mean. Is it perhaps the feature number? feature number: 0.418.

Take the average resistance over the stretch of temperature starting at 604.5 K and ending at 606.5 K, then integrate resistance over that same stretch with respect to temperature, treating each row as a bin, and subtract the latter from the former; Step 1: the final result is -22.2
